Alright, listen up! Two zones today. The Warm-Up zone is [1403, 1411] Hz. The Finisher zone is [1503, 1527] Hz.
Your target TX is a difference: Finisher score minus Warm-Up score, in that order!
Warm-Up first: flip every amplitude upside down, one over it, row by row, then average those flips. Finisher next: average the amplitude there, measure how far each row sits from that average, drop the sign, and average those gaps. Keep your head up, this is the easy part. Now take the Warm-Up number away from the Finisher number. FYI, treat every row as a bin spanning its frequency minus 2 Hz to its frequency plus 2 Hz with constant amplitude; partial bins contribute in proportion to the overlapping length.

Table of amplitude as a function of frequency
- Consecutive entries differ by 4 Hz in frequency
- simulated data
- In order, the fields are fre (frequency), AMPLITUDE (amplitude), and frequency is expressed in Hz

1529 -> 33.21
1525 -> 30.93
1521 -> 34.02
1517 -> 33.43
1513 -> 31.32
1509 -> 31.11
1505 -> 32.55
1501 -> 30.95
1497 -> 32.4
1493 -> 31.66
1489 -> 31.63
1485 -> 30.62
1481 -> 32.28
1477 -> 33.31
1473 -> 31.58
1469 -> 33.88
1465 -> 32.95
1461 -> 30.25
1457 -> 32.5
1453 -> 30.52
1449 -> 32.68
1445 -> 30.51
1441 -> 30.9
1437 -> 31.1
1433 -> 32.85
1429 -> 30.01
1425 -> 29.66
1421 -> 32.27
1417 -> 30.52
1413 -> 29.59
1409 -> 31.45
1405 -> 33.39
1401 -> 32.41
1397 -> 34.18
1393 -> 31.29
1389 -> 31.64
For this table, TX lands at 1.1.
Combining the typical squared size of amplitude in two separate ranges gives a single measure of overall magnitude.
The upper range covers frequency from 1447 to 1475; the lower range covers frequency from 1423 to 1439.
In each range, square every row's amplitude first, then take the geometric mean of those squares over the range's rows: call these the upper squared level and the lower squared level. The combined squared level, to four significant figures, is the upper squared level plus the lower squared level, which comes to 1979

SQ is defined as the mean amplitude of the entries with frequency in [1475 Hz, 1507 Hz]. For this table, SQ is 31.9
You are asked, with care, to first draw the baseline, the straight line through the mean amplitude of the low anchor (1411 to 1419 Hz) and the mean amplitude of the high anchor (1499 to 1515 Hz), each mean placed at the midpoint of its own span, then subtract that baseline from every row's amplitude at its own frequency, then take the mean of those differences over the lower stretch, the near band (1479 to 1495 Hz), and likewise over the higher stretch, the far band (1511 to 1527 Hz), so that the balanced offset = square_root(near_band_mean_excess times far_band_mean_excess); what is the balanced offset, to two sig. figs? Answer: 0.53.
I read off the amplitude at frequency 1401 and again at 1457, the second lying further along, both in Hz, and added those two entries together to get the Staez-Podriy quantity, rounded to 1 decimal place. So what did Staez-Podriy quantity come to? 64.9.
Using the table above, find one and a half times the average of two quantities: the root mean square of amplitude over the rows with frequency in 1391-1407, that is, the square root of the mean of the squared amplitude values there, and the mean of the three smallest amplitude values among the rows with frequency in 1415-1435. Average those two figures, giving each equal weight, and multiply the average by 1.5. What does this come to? 47.2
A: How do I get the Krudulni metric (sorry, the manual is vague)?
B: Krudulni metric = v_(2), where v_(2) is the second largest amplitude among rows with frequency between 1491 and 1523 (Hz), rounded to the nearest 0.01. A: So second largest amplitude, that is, 33.43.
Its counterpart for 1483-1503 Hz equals 31.66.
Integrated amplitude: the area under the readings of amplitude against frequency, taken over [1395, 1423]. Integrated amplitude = 895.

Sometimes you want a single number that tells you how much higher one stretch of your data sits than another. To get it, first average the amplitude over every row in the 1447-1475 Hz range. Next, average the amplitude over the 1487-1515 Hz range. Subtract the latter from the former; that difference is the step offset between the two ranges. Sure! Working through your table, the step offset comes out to 0.39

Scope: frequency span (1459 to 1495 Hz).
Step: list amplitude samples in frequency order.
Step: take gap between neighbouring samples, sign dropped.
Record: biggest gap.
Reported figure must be 2.70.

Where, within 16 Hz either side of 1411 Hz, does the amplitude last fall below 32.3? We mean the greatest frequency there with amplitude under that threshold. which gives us 1425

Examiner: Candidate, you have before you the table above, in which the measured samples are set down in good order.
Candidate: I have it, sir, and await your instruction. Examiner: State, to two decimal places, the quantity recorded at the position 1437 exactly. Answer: 31.10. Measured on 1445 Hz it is 30.51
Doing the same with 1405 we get 33.39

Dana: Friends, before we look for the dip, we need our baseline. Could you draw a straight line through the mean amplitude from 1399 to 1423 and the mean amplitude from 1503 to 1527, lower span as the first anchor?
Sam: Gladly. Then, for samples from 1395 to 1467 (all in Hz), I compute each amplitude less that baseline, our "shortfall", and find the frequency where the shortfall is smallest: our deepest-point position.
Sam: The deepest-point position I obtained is 1425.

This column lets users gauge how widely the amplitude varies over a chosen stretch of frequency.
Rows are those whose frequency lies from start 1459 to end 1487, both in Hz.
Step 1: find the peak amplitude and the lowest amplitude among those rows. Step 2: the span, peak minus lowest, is 3.6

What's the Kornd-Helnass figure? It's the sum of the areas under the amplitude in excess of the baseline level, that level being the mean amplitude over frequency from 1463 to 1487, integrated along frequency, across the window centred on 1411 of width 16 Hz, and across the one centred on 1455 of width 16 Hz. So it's -34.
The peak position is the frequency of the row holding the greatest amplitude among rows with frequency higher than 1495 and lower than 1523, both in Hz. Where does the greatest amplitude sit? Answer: 1521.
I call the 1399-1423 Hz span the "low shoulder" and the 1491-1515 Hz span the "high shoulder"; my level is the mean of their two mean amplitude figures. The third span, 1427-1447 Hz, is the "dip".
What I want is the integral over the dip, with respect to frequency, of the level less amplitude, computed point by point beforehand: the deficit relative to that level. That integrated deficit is 11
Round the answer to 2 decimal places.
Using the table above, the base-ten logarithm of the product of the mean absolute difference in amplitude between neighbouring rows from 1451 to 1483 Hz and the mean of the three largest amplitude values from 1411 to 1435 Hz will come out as 1.77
